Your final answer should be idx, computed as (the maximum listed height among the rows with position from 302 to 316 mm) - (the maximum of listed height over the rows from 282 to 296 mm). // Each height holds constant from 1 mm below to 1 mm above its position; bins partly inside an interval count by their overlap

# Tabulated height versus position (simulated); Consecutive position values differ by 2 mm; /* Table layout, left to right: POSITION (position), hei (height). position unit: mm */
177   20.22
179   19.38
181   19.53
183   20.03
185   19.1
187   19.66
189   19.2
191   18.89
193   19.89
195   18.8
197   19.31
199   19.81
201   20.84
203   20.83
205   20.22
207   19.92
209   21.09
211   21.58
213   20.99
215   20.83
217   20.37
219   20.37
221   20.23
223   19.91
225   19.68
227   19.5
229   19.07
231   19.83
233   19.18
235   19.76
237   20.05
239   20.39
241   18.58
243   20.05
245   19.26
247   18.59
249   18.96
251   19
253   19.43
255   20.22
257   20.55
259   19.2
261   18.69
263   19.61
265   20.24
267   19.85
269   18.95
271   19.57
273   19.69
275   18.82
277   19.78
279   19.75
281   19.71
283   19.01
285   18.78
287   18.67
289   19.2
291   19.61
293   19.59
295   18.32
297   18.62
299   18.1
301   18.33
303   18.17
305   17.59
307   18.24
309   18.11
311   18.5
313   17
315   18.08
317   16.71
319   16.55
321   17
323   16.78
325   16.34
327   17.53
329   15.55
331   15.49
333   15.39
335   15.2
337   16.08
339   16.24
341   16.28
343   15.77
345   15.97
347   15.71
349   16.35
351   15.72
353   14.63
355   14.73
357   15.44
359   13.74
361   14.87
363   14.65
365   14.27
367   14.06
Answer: -1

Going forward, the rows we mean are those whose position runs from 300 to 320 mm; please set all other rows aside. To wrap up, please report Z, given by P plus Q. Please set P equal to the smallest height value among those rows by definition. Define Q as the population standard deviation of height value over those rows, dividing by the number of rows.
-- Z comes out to 17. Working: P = 16.55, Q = 0.68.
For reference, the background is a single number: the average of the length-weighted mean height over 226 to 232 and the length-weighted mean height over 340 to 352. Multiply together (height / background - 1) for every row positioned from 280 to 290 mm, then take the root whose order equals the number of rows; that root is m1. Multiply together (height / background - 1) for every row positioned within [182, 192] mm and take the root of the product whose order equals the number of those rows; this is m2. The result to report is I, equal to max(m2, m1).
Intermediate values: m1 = 0.07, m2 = 0.091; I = 0.09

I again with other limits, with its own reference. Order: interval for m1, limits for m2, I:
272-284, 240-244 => 0.10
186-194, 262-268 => 0.12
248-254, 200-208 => 0.15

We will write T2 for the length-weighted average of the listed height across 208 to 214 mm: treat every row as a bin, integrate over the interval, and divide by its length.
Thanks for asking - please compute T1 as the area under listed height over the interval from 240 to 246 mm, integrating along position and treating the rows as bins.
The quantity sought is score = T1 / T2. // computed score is 5.5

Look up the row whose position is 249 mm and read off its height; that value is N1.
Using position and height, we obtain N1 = 18.96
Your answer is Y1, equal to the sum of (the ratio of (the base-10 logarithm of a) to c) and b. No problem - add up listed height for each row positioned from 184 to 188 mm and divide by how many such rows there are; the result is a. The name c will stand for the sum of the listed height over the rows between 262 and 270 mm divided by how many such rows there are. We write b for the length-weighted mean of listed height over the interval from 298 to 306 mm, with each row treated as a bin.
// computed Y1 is 18.1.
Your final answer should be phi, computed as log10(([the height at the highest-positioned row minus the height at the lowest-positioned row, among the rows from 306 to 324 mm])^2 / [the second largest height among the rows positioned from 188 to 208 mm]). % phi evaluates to -0.99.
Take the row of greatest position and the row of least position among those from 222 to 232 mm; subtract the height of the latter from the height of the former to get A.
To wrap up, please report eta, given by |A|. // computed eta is 0.1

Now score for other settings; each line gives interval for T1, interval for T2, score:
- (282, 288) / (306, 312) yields 6.2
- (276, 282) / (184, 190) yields 6.1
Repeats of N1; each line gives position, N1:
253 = 19.43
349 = 16.35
